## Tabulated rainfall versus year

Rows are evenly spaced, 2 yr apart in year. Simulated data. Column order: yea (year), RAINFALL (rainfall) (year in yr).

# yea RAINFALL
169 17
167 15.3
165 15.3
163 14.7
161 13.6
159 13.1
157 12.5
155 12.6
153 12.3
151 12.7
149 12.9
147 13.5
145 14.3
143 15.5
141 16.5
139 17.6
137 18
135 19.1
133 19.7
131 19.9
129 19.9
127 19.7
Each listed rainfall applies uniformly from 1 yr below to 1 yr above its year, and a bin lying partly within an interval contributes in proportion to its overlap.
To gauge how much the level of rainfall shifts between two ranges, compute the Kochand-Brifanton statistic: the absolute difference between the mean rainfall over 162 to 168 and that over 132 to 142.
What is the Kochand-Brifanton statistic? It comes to 3.1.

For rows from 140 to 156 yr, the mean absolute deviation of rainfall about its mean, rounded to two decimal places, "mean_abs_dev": 1.23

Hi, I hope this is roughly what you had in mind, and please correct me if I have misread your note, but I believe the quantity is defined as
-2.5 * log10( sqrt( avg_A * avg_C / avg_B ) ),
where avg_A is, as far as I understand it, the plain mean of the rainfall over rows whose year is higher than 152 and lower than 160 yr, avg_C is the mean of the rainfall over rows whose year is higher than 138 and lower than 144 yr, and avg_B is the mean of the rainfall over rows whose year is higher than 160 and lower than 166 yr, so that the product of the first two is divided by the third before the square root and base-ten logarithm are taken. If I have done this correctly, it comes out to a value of -1.45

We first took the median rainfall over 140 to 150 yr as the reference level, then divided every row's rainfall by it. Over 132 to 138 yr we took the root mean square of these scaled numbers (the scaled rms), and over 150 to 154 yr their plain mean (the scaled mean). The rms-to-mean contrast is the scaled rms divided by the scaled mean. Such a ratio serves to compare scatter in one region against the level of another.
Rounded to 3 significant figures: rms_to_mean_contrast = 1.52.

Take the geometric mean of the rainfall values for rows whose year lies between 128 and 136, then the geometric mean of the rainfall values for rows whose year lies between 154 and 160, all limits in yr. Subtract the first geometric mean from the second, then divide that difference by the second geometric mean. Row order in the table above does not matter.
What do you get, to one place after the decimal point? -0.5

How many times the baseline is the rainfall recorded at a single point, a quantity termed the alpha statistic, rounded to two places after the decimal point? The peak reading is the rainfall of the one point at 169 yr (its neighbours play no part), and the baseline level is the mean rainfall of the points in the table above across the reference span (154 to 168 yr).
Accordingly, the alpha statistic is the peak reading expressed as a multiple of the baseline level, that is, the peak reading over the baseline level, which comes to 1.23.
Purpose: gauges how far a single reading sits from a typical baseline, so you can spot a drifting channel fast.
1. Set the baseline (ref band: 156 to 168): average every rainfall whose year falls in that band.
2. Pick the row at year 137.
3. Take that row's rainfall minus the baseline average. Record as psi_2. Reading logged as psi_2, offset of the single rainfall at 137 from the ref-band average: 3.9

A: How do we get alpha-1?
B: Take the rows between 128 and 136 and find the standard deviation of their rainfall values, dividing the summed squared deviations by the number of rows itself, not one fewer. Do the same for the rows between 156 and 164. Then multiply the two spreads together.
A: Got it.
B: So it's 0.3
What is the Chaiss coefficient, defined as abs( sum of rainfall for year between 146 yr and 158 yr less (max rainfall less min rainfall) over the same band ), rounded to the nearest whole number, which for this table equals 75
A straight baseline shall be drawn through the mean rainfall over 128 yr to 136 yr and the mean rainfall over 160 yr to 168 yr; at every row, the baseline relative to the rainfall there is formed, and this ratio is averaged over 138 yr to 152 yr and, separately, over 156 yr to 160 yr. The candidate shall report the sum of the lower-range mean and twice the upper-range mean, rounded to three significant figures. 3.66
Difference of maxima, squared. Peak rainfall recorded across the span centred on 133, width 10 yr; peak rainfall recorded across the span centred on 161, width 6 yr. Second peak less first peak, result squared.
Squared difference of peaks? 27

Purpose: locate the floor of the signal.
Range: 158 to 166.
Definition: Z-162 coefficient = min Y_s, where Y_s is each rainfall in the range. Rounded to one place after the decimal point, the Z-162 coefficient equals 13.1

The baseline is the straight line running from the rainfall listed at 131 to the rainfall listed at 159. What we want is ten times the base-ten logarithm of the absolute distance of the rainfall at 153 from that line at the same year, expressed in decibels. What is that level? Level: 3.5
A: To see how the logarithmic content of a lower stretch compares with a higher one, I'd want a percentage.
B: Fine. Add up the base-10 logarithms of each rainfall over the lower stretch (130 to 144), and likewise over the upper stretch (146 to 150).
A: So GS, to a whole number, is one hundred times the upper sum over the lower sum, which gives 26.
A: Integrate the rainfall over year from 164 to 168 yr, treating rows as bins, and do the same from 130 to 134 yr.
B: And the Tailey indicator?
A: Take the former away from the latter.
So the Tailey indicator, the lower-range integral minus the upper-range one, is 18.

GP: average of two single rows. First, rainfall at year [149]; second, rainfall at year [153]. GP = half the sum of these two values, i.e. 12.6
